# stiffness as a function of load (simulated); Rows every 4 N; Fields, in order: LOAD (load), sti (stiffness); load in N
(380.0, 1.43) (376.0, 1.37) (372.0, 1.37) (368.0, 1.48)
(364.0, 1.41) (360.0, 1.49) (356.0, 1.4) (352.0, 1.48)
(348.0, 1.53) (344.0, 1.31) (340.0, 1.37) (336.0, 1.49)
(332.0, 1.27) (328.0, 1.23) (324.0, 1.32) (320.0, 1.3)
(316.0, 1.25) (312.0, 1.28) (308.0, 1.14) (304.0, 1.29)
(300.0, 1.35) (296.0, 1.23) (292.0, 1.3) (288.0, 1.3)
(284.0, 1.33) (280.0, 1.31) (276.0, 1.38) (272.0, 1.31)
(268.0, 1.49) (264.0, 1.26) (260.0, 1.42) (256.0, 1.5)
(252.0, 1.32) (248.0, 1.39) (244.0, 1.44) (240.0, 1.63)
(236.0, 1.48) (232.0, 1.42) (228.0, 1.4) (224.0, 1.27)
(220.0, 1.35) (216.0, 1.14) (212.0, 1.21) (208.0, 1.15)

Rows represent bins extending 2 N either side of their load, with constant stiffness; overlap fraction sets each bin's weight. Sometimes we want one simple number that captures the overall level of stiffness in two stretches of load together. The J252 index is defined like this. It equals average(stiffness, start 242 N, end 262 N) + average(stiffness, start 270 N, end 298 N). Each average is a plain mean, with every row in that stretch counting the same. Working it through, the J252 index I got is 2.72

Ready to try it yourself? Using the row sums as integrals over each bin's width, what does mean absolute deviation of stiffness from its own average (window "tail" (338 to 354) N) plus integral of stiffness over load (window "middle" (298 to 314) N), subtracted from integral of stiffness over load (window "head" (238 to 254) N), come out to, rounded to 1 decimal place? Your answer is 2.8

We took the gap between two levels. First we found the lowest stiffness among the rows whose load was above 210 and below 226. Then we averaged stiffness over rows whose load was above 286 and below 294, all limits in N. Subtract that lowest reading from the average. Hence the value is 0.16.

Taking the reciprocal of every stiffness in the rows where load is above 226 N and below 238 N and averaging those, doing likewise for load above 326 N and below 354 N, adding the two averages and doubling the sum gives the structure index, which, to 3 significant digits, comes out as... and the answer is 2.85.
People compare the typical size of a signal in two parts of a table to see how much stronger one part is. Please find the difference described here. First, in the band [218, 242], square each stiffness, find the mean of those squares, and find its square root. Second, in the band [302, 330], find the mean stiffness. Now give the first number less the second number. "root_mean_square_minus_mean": 0.17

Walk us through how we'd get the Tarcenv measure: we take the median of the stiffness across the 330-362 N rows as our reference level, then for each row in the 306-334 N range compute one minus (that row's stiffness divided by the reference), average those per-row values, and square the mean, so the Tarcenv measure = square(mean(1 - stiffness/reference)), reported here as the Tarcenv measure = 0.016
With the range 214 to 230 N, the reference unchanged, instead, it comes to 0.011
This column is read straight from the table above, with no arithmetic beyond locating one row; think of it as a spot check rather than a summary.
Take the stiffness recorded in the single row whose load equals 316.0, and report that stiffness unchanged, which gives 1.25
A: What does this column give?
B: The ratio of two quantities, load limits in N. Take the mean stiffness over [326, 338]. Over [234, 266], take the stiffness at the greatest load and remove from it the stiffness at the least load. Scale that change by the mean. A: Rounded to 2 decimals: -0.17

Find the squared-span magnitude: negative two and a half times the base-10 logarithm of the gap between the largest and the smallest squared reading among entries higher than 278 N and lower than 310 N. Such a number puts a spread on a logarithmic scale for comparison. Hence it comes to 0.7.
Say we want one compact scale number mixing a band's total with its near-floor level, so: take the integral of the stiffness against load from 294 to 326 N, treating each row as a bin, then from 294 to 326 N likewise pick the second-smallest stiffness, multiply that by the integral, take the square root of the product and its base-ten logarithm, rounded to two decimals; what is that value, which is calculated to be 0.85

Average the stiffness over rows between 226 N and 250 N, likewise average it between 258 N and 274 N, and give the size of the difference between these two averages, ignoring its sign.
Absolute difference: 0.090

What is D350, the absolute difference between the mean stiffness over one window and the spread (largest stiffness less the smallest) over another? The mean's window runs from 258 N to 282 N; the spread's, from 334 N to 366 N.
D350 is 1.14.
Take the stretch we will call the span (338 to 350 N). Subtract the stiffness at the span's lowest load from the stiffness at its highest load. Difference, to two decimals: 0.16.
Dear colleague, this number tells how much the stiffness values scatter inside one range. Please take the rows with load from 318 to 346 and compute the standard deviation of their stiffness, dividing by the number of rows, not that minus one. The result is 0.078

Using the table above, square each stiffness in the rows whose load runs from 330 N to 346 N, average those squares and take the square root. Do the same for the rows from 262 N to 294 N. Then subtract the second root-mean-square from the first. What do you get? 0.03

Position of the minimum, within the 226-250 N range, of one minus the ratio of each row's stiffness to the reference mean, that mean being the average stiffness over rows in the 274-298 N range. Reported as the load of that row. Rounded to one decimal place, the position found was 240.0 N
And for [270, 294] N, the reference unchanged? 276.0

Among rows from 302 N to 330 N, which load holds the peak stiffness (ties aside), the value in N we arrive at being 324.0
